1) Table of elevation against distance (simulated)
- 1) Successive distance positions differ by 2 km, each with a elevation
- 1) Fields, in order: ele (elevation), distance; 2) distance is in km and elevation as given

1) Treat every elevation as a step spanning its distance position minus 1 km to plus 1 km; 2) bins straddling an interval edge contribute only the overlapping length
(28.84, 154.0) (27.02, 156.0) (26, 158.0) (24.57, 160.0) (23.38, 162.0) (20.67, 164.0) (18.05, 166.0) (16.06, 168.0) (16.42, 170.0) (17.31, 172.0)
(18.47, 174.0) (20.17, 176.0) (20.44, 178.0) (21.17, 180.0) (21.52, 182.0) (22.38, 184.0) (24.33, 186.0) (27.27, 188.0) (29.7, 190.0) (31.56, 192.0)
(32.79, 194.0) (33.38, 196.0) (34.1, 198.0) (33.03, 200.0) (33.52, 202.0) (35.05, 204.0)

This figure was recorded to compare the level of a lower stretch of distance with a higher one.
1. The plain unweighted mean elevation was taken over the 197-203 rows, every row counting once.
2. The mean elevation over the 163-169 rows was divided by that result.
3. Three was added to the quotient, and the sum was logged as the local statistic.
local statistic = 3.54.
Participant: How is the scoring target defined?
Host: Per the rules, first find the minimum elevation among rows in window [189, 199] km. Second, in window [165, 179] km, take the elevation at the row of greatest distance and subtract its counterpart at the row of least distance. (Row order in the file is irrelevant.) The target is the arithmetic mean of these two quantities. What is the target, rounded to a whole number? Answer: 16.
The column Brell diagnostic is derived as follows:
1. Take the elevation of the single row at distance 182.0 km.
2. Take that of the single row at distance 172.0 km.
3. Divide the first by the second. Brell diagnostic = 1.24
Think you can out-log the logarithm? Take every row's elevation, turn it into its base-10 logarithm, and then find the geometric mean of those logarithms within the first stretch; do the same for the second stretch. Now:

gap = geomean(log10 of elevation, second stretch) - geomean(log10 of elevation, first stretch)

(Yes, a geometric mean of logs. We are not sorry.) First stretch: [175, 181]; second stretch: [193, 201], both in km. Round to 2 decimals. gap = 0.21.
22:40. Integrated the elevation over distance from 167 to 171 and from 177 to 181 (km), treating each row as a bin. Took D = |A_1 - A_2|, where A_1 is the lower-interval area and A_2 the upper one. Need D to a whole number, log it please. 18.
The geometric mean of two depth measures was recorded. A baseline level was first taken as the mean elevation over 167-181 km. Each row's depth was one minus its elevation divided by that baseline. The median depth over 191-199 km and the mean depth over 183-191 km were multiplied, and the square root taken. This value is 0.56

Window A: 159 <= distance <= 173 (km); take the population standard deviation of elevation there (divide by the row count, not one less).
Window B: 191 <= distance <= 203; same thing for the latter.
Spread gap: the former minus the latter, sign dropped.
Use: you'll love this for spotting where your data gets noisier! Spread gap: 2.4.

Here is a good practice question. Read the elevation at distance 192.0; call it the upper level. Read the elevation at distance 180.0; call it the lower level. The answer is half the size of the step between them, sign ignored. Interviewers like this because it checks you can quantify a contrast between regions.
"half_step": 5.2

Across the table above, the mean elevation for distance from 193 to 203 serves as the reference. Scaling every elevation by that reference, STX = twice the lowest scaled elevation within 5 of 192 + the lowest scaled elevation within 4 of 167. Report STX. 2.12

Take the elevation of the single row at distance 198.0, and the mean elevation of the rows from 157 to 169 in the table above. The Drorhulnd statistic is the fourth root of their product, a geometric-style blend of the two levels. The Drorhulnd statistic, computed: 5.20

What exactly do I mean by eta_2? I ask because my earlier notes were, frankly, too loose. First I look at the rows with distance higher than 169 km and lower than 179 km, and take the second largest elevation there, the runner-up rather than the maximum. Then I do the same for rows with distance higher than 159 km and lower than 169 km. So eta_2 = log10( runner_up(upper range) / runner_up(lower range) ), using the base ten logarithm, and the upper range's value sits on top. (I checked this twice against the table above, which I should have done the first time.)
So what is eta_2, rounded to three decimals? -0.064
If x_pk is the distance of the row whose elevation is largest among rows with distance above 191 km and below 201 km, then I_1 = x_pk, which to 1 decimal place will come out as 198.0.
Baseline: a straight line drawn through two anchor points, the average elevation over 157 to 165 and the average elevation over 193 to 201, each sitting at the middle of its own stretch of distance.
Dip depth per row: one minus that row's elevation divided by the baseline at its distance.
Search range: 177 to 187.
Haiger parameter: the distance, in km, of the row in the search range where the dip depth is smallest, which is 186.0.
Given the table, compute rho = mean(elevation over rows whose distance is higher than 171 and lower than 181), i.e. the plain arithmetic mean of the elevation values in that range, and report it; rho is 20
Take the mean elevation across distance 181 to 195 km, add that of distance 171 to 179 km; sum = 46.2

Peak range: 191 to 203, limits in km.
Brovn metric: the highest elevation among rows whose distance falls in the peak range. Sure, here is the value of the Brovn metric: 34.1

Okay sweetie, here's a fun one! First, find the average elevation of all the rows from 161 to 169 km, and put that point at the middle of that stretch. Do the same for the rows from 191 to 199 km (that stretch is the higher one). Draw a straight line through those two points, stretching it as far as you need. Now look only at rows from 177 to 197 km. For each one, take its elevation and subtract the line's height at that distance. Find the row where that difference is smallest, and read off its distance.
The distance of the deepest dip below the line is 184.0 km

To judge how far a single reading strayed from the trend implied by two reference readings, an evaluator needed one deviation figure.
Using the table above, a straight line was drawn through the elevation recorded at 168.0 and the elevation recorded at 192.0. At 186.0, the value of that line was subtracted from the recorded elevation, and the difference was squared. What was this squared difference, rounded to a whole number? 11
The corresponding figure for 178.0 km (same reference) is 4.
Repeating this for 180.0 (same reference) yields 7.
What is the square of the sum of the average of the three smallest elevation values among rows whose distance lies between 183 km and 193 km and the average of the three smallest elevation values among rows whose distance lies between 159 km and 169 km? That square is 1842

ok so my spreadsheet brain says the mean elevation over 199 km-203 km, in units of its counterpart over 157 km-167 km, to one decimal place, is 1.5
